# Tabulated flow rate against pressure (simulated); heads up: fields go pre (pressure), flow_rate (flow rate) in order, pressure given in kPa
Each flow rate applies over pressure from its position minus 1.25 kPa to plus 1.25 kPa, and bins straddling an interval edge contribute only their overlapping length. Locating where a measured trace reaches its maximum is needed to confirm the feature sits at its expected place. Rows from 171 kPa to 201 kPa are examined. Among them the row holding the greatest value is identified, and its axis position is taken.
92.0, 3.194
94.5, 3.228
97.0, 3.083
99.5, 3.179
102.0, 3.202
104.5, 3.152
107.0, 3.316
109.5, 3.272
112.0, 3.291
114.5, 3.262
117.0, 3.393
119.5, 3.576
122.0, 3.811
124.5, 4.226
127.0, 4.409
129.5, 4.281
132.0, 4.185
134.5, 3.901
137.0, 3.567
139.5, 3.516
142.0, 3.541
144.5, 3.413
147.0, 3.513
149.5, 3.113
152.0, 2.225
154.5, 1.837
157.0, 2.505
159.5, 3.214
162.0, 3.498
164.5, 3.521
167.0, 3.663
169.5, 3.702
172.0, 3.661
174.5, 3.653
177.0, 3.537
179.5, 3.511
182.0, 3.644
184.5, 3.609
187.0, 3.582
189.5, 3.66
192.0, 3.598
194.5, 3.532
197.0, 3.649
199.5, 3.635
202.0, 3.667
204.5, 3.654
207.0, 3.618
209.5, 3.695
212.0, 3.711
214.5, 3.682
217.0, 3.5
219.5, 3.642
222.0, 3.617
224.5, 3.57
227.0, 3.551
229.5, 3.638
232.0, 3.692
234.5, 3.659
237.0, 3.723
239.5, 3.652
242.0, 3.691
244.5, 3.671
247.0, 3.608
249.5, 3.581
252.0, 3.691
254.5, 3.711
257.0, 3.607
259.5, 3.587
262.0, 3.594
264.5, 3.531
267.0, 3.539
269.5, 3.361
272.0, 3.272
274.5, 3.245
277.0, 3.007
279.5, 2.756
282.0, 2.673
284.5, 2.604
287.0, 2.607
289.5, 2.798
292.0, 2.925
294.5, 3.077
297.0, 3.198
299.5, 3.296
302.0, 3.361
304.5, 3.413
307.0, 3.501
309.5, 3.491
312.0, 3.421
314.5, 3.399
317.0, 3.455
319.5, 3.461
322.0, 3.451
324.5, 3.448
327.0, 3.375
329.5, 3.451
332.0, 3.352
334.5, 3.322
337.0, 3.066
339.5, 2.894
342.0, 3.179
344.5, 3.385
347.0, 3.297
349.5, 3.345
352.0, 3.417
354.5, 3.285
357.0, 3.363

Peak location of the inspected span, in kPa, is 172.0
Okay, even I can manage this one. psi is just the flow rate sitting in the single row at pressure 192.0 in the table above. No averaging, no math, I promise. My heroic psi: 3.598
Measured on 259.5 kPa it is 3.587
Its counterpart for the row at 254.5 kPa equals 3.711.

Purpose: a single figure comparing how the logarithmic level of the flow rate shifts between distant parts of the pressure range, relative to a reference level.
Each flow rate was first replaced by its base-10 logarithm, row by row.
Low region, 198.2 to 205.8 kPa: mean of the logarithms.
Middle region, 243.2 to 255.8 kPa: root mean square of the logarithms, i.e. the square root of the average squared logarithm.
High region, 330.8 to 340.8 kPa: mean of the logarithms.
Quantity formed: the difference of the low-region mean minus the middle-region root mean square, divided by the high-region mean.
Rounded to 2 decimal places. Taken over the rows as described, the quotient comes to 0.00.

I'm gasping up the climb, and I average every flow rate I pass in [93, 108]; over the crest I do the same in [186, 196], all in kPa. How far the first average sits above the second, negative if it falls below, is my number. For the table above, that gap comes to -0.40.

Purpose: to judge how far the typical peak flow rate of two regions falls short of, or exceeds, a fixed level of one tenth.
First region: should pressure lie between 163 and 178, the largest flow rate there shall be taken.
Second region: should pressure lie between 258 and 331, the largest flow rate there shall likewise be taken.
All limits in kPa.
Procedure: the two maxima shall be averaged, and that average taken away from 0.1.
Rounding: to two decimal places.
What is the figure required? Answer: -3.55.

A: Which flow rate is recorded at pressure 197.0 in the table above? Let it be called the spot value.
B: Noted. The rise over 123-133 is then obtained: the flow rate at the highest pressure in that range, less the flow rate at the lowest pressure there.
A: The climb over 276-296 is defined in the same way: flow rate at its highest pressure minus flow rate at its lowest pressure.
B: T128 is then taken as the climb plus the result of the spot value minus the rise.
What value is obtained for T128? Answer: 3.76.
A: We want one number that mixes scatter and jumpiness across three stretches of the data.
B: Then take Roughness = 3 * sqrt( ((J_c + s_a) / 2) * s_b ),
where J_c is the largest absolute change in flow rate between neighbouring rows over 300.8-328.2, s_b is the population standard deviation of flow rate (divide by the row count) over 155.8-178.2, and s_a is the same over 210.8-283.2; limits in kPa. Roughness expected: 0.76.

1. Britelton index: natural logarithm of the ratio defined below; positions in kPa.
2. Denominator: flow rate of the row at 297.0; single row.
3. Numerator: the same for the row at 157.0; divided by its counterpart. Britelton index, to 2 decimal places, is -0.24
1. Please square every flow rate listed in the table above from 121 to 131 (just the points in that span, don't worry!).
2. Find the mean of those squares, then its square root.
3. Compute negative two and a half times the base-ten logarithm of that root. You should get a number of -1.55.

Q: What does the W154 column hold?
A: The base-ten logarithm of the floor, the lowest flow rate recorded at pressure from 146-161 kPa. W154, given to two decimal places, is 0.26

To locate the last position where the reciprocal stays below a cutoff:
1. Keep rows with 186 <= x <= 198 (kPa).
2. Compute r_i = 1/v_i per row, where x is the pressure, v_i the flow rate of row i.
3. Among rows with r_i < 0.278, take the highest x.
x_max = 197.0 kPa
